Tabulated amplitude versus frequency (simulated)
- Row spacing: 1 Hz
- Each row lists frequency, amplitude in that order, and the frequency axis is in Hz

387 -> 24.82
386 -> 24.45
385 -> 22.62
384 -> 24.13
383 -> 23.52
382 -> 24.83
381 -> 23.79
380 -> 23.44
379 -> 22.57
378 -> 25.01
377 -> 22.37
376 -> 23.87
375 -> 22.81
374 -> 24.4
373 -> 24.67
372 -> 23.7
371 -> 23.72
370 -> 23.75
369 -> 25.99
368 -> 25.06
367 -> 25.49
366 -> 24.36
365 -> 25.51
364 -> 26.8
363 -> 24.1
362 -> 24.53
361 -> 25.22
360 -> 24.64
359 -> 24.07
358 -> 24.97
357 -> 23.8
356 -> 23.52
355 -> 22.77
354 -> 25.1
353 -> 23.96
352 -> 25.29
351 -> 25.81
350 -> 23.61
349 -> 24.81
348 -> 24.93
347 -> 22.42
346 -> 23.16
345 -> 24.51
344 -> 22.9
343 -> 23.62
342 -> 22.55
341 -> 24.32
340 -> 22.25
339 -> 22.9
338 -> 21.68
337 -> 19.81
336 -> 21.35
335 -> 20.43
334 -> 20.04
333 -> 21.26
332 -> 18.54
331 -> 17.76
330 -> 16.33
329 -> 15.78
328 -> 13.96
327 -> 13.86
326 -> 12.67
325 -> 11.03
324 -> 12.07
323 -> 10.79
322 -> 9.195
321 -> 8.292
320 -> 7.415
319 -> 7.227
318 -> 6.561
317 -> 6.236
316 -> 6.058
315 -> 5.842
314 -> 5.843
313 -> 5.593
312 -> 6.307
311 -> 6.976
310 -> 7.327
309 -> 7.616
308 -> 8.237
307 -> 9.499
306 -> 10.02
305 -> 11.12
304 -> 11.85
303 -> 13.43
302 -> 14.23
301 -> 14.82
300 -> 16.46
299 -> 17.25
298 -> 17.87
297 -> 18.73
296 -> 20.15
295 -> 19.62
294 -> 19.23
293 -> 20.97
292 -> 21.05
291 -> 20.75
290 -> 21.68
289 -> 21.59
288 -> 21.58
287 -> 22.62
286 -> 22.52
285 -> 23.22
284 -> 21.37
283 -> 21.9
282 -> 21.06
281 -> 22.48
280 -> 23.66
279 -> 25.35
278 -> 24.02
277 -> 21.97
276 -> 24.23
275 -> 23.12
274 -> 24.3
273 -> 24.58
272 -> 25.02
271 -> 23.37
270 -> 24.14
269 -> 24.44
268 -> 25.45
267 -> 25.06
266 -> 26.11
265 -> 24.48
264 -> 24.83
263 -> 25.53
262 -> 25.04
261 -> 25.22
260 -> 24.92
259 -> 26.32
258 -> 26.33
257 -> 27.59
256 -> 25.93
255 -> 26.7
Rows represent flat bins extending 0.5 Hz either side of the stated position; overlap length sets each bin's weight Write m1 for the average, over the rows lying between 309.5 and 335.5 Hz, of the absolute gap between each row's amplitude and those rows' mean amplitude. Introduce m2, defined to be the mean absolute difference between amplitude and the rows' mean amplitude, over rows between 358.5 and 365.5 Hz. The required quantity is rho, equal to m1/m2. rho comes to 6.1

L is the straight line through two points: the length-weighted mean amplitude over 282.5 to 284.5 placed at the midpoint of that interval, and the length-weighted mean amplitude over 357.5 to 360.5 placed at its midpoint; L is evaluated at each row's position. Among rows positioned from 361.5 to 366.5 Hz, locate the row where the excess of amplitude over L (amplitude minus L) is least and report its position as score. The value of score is 363 Hz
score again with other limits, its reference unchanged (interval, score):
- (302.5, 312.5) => 312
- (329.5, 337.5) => 330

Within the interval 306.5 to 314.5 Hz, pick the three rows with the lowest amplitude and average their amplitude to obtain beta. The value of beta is 5.9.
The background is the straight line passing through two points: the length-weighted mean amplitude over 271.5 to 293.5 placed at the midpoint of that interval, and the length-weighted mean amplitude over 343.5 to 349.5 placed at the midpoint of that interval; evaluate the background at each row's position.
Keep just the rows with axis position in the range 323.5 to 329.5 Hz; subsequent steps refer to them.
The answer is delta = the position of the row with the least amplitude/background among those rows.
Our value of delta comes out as 325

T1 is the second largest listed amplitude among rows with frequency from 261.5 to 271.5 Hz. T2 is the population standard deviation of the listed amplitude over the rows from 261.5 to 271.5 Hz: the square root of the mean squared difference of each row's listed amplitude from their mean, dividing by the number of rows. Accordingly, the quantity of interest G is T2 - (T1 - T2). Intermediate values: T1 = 25.53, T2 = 0.7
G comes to -24.0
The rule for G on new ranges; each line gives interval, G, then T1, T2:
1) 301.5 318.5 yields -8.0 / 13.43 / 2.7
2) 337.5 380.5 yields -23.7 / 25.99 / 1.1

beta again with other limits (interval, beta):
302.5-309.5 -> 8.5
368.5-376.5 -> 23.4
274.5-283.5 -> 21.6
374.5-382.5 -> 22.6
